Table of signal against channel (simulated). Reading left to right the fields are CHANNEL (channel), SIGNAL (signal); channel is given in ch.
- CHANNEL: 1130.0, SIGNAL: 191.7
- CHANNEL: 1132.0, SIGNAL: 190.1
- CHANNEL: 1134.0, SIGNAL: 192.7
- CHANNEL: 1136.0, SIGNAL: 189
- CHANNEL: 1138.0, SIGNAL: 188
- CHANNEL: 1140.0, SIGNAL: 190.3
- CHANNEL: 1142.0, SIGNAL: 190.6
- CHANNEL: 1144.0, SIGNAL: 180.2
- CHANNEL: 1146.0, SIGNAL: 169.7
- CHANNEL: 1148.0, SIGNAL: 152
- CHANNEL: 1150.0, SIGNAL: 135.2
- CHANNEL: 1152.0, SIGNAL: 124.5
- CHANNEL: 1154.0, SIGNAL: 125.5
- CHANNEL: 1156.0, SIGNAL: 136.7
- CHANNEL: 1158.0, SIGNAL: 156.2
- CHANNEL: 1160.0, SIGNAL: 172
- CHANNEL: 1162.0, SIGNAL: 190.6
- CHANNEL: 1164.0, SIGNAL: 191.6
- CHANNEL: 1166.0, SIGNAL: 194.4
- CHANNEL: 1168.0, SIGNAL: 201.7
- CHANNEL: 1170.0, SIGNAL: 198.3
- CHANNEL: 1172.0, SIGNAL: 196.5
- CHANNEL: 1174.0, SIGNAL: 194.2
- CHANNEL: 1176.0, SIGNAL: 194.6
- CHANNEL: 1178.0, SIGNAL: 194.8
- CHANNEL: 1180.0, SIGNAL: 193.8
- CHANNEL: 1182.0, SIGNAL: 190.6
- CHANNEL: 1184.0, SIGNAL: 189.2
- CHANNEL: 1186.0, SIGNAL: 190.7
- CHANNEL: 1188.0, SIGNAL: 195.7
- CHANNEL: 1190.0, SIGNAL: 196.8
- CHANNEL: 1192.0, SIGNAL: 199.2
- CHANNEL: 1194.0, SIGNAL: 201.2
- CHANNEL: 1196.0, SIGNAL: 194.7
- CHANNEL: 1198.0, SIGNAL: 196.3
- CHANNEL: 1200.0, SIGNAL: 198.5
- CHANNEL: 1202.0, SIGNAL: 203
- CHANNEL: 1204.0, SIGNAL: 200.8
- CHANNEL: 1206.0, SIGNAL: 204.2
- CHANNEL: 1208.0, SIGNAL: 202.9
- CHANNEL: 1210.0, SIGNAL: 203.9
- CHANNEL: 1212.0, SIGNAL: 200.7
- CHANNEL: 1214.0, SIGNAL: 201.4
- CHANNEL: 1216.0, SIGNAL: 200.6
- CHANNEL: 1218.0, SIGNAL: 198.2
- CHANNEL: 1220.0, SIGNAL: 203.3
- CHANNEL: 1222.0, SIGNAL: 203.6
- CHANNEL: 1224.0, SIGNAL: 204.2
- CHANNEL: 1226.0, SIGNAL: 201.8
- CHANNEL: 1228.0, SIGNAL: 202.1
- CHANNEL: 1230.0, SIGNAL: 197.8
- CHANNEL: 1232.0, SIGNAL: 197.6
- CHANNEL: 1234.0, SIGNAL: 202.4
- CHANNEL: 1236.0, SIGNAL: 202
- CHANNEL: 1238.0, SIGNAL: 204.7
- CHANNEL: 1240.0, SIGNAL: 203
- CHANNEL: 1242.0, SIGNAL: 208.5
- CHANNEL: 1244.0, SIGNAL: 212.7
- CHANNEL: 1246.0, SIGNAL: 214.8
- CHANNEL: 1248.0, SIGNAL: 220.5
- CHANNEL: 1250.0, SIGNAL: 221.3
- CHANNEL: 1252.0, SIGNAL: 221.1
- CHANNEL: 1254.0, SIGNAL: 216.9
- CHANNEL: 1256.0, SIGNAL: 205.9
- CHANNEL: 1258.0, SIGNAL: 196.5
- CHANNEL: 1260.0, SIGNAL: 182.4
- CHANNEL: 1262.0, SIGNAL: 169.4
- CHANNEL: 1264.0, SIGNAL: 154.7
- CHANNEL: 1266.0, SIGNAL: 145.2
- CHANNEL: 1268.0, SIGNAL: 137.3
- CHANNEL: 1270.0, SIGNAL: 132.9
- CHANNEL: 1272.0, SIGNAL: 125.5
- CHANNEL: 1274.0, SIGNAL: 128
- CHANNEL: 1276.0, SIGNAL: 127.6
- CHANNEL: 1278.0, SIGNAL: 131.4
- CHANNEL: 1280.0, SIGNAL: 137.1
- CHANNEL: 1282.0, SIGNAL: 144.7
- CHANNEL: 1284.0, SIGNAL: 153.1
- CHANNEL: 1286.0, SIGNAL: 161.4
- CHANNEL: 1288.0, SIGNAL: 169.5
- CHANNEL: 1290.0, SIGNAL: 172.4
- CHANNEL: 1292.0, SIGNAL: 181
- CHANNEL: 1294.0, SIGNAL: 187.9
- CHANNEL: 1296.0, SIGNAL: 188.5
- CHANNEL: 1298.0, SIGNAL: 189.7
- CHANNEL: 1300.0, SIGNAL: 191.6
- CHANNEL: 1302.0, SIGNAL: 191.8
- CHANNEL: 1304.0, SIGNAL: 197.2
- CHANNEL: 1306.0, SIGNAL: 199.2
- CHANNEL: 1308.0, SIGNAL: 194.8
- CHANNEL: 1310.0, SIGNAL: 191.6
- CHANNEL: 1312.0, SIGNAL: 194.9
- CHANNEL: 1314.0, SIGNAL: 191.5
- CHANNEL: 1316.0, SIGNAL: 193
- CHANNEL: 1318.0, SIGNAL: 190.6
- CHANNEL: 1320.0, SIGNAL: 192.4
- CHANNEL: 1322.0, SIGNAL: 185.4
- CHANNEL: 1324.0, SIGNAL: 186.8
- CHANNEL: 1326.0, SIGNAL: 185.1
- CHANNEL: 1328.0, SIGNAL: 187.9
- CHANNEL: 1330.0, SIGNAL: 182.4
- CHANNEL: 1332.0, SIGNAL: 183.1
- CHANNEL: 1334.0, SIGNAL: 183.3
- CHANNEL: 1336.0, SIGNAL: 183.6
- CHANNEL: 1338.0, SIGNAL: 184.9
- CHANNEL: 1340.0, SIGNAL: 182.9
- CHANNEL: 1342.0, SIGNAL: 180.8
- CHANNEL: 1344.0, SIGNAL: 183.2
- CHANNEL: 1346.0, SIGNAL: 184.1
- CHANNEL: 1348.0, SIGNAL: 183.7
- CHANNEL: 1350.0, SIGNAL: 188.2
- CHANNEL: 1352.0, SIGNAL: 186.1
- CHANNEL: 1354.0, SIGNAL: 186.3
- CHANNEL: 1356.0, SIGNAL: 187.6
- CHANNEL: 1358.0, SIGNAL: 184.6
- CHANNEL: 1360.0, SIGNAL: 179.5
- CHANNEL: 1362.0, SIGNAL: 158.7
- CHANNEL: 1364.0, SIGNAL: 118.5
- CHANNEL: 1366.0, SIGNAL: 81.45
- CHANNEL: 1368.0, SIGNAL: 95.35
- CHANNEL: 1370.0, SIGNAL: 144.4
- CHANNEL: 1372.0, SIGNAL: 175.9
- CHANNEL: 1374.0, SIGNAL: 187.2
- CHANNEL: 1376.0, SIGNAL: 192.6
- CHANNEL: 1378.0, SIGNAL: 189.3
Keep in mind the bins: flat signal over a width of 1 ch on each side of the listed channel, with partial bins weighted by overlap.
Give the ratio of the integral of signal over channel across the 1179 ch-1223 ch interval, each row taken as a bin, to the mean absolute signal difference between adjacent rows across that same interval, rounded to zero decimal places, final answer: 3543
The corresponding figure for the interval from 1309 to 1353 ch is 3615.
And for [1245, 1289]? 1056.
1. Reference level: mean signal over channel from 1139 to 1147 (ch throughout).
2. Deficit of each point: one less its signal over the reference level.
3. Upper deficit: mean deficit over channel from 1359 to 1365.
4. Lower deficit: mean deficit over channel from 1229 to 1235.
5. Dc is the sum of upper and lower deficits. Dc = 0.1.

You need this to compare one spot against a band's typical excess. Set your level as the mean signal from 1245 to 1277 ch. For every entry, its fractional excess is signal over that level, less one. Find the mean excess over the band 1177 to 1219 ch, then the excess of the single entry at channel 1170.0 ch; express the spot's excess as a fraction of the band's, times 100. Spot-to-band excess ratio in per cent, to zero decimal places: 101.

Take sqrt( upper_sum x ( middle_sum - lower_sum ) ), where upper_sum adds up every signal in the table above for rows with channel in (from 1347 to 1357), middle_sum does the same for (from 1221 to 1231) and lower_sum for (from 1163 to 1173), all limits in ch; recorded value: 159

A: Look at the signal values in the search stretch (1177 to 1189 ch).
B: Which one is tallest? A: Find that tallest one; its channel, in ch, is 1188.0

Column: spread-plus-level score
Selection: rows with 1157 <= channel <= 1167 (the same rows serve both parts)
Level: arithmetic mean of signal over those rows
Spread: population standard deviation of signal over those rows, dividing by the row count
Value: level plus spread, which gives 196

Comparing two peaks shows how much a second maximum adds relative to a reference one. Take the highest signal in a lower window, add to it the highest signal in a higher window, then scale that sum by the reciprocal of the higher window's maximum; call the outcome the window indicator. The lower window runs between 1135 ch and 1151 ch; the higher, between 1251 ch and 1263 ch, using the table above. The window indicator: 1.86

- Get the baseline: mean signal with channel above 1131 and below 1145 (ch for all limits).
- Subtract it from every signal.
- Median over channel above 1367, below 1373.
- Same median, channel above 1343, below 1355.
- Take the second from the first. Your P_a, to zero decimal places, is -41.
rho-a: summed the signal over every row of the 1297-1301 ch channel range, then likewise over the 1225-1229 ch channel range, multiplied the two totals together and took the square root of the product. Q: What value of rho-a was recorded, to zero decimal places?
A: 392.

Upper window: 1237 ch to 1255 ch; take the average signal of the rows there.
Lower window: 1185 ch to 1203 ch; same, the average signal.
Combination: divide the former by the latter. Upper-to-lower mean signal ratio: 1.08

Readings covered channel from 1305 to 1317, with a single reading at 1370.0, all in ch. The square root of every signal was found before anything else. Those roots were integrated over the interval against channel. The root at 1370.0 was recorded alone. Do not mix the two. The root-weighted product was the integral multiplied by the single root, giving 2009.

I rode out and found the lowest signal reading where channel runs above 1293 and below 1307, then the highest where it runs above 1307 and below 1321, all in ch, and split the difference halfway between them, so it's 191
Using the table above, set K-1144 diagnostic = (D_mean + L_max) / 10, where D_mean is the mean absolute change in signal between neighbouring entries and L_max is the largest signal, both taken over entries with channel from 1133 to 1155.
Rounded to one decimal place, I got 20.0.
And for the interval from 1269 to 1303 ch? 19.6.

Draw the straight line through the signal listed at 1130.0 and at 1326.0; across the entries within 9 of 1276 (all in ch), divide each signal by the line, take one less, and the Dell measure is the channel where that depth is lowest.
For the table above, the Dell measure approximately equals 1272.0 ch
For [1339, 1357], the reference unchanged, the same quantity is 1342.0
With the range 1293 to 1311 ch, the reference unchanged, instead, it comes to 1294.0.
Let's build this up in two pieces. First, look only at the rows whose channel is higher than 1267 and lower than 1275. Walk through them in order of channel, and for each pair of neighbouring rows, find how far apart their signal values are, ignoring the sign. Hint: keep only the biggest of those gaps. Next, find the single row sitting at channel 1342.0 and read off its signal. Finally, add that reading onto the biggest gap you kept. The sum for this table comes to 188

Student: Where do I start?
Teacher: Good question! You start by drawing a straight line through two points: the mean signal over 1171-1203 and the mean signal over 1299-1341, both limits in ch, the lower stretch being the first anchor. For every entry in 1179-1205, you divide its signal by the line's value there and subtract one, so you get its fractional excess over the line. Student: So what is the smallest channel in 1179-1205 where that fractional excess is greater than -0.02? 1180.0 ch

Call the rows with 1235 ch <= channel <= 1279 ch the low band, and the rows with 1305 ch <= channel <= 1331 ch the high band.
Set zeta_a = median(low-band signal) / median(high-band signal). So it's 1.04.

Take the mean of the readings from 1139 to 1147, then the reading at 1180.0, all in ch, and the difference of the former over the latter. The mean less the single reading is -11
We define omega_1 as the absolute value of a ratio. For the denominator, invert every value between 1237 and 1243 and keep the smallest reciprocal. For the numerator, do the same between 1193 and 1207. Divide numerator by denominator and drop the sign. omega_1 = 1.02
